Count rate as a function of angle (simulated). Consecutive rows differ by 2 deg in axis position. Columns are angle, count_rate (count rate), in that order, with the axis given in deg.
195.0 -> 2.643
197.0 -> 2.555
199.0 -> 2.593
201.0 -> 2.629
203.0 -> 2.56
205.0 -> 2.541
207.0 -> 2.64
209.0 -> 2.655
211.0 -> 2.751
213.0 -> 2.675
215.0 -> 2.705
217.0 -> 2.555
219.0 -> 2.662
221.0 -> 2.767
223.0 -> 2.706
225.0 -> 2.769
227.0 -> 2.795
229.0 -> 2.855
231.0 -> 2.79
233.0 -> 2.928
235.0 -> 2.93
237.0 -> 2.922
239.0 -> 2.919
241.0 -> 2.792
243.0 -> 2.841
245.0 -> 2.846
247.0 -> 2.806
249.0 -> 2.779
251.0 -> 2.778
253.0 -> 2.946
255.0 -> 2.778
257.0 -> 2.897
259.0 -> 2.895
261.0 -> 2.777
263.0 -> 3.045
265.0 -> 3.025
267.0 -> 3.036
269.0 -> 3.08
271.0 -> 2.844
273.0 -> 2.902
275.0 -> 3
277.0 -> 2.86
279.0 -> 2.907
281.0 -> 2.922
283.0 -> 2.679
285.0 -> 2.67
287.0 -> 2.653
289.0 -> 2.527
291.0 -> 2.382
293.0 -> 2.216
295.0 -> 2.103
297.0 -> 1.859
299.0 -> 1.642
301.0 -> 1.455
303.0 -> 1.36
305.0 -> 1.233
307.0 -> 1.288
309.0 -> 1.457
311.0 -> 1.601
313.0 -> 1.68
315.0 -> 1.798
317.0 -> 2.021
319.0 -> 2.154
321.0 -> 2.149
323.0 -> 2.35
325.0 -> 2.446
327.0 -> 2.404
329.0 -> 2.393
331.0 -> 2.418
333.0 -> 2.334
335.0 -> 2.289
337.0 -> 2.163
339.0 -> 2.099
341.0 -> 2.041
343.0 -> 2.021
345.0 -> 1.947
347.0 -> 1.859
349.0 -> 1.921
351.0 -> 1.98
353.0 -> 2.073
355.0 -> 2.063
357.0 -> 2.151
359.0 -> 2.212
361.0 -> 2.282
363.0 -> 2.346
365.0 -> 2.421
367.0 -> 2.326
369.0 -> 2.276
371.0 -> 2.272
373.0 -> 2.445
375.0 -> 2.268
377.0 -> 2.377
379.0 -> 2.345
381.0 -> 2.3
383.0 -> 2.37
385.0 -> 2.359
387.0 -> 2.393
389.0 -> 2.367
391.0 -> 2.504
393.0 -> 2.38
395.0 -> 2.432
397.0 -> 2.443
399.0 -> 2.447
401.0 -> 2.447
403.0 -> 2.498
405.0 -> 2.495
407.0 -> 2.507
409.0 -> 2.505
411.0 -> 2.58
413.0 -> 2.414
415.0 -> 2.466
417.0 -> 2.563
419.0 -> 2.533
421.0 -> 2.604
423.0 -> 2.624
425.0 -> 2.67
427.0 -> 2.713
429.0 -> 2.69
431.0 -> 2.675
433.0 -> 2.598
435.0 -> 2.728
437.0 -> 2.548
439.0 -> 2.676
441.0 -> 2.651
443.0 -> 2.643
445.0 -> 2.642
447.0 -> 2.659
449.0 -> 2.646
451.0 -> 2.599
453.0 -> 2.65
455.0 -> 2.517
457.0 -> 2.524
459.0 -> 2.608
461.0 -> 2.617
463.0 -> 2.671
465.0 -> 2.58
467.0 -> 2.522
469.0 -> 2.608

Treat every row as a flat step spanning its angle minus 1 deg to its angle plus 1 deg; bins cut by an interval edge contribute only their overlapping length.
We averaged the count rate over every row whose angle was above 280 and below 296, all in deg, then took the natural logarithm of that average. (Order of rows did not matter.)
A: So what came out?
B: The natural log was 0.92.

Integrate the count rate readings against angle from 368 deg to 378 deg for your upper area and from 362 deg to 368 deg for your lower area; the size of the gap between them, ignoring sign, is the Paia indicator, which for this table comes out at 9.1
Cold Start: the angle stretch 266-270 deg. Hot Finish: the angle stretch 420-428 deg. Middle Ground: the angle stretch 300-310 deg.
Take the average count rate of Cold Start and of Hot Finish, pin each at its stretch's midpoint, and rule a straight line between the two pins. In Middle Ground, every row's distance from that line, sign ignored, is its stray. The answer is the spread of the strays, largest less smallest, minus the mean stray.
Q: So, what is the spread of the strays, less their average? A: -1.4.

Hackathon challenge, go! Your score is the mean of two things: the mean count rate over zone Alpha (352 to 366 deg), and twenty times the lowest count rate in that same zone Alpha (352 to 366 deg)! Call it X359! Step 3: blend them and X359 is 22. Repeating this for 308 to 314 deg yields 15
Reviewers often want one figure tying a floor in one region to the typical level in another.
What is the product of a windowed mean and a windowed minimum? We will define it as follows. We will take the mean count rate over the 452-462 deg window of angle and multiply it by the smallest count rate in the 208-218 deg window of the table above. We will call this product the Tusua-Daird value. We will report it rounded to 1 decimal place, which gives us 6.6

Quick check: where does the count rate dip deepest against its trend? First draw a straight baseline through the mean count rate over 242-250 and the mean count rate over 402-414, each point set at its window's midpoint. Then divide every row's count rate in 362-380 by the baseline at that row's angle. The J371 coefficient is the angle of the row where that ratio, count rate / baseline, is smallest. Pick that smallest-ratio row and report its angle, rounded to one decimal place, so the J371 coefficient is 371.0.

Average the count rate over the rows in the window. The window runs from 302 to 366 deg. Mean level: 2.03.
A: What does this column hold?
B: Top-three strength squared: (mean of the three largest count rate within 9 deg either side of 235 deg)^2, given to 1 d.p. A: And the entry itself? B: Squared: 8.6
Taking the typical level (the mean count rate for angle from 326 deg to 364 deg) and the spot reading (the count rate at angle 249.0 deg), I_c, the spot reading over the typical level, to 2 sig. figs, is 1.3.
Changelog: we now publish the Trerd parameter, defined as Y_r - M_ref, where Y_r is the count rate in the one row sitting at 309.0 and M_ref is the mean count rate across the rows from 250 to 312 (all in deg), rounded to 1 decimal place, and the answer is -1.0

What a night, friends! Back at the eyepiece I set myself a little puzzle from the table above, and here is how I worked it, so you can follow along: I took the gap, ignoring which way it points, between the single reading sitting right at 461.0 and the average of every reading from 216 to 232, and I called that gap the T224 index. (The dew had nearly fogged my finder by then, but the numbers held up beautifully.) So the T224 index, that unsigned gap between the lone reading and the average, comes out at 0.12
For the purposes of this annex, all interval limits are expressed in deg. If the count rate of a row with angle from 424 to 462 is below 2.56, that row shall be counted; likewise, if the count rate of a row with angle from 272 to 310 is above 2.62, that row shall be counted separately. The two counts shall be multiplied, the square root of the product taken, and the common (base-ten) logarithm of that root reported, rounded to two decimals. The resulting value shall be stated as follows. 0.69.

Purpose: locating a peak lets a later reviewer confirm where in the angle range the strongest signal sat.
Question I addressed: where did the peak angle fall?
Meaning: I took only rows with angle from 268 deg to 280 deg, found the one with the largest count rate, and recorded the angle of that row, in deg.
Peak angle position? 269.0 deg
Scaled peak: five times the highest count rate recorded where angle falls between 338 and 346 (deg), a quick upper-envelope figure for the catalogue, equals 10.5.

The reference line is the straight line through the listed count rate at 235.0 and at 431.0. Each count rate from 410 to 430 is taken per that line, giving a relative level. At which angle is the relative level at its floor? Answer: 413.0 deg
